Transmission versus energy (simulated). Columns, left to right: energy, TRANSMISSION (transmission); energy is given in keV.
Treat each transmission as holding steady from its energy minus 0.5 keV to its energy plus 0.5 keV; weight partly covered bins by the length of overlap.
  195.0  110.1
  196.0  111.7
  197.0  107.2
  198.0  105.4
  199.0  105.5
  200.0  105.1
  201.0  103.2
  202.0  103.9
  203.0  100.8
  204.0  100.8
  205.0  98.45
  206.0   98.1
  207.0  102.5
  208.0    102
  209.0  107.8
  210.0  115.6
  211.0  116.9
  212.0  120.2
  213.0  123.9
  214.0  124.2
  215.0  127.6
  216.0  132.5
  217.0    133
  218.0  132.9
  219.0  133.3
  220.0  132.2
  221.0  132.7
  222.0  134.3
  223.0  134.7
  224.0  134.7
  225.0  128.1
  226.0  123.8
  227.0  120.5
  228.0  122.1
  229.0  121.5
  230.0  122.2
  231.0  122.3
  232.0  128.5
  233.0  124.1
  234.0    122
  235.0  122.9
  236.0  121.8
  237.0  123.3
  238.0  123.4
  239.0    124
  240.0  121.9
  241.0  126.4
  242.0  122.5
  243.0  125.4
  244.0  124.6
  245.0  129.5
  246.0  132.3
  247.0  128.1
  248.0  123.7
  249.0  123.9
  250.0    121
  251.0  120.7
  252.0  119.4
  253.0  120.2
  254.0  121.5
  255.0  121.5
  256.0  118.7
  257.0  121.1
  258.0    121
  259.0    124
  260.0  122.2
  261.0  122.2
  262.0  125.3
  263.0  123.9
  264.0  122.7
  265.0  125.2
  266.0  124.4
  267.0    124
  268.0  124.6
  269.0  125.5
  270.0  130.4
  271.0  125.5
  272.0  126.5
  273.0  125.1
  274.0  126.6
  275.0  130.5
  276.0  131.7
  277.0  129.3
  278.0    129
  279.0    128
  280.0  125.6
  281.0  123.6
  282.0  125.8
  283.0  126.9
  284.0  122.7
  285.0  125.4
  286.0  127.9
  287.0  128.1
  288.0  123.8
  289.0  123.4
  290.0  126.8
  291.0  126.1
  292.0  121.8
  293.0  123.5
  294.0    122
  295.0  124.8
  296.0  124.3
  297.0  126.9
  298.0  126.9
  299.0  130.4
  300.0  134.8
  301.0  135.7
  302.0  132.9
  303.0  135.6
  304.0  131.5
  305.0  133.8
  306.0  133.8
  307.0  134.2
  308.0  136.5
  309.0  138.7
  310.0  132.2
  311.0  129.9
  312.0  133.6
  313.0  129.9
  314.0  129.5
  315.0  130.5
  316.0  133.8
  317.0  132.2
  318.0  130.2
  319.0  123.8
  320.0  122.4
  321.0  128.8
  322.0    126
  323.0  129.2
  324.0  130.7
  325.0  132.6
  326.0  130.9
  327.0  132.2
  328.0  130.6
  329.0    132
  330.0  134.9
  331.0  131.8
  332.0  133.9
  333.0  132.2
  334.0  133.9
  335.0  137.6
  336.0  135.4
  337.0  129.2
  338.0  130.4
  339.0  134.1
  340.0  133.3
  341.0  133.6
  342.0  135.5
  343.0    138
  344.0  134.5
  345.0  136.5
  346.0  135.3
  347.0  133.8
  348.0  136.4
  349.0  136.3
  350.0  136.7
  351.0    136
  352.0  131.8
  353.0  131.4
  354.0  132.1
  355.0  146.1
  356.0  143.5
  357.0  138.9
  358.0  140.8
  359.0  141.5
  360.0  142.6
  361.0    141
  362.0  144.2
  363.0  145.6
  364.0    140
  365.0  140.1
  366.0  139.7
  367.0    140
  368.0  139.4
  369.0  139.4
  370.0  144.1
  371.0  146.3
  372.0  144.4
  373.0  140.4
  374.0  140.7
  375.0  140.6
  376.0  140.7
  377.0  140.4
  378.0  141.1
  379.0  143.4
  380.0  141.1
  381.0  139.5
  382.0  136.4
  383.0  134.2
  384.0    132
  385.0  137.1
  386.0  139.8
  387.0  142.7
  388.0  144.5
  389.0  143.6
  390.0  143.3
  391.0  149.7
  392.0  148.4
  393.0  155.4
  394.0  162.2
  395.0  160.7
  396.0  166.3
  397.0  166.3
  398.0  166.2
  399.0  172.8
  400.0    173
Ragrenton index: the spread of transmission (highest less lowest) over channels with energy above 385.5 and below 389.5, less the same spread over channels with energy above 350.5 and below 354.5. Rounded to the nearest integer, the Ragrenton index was 0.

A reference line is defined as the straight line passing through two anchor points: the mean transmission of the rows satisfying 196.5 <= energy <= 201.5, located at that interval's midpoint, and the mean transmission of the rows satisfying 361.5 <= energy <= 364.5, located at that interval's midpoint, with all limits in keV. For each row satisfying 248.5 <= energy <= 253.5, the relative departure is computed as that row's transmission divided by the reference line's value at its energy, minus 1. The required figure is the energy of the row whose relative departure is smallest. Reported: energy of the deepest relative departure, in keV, 252.0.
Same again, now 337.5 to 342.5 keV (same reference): 338.0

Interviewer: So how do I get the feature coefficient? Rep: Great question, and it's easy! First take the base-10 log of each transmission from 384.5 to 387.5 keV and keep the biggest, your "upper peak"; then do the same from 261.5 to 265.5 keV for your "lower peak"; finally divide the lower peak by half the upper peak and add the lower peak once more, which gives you 4.05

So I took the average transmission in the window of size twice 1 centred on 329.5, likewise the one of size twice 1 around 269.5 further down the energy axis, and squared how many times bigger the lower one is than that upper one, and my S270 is 0.92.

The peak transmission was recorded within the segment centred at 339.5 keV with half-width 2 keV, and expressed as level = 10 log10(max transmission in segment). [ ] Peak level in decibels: 21.3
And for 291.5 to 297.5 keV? 21.0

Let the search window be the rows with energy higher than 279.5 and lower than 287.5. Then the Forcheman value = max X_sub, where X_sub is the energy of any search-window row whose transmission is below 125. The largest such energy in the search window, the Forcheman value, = 284.0 keV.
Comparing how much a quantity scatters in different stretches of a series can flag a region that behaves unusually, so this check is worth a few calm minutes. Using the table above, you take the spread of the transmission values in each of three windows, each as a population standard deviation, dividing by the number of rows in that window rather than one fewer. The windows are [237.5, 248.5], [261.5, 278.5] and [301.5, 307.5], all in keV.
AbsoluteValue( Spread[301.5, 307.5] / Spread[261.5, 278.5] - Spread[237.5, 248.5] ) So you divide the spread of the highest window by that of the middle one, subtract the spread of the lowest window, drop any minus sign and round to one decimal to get 2.6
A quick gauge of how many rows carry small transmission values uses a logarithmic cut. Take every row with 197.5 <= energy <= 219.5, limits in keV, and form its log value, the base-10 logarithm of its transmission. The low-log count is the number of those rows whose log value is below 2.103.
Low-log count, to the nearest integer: 17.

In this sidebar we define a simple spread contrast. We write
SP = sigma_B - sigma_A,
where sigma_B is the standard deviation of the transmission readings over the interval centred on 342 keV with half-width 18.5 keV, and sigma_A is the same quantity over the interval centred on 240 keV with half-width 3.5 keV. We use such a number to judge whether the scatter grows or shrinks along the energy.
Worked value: 2.4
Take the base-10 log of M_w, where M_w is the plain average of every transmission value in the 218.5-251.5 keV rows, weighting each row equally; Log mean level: 2.100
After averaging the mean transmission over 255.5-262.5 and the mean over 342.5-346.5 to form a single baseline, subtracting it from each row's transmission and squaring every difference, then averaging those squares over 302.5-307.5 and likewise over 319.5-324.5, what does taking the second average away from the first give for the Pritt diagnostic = 13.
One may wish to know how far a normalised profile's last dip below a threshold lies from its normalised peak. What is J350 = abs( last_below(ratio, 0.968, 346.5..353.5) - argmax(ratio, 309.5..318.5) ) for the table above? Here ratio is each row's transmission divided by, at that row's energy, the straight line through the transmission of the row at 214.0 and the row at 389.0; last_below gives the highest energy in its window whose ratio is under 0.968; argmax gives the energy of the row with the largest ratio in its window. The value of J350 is 41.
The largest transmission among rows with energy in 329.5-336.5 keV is 137.6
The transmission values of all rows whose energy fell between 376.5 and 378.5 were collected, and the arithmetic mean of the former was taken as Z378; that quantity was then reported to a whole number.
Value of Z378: 141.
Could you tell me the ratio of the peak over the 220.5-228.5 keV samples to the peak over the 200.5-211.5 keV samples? 1.15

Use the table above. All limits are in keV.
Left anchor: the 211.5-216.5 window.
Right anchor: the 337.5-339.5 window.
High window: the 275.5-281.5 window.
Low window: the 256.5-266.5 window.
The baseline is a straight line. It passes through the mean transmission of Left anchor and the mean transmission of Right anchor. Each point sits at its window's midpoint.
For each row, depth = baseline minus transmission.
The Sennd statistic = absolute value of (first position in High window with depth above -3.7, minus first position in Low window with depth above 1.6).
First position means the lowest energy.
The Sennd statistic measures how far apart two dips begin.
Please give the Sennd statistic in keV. 19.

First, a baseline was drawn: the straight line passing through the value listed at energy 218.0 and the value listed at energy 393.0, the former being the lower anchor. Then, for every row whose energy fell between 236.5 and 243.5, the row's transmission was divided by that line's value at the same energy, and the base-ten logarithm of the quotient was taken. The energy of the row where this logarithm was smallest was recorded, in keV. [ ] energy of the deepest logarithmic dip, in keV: 240.0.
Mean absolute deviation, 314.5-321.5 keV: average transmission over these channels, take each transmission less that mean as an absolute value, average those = 3.3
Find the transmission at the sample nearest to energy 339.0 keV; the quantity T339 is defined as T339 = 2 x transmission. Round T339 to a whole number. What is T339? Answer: 268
